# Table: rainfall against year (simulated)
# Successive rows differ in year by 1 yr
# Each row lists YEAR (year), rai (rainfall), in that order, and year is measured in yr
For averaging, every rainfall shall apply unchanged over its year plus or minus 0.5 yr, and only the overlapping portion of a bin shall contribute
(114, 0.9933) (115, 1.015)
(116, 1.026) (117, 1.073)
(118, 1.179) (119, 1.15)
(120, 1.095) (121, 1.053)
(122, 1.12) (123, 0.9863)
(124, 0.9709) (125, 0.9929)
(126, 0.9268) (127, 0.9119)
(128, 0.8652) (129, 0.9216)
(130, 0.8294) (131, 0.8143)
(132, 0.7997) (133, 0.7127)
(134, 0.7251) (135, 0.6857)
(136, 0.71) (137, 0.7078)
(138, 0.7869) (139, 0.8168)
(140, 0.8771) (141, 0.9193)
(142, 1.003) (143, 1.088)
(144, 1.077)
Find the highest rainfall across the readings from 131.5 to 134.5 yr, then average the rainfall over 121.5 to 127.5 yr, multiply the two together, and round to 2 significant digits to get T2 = 0.79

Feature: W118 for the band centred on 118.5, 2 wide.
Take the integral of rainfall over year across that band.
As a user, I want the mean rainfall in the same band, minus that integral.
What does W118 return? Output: -1.16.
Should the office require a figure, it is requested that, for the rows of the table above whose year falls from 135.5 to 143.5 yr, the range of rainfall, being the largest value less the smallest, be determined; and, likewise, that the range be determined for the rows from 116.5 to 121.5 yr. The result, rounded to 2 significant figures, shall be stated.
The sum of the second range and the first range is 0.51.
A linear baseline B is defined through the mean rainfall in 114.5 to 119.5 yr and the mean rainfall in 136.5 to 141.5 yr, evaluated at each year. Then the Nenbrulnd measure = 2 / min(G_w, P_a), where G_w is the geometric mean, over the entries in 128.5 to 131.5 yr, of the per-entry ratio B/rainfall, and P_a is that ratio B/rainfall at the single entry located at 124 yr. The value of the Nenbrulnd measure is 1.93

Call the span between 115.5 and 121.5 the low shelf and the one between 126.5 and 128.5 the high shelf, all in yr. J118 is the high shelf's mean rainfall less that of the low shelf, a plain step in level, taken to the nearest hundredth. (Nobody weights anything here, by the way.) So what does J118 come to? -0.21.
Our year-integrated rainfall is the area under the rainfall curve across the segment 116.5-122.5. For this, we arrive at 6.7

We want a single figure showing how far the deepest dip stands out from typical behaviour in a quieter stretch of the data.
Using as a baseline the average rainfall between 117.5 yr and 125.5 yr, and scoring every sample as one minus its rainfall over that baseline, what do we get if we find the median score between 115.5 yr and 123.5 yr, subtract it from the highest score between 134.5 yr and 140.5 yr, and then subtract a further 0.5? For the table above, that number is -0.13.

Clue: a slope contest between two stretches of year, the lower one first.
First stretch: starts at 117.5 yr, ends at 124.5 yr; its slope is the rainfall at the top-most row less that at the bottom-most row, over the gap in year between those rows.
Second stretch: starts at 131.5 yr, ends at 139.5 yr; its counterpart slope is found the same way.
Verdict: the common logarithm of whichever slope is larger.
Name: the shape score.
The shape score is -2.61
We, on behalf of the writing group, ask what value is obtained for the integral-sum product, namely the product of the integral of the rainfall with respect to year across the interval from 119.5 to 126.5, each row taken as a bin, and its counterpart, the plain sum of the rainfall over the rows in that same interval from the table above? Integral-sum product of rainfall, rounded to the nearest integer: 51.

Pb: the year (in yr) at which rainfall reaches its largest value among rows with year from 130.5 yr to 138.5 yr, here 131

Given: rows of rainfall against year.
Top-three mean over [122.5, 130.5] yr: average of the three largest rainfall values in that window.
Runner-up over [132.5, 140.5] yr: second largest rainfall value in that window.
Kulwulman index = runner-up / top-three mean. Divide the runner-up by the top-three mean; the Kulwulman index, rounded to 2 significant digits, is 0.83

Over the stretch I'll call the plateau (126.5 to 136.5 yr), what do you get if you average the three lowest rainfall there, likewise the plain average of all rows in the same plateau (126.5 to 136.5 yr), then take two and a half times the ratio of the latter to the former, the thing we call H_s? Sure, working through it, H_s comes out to 2.8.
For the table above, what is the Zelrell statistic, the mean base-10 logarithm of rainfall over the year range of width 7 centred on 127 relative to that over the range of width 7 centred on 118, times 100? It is -111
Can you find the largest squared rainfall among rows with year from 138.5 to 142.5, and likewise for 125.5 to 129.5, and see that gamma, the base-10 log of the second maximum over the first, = -0.1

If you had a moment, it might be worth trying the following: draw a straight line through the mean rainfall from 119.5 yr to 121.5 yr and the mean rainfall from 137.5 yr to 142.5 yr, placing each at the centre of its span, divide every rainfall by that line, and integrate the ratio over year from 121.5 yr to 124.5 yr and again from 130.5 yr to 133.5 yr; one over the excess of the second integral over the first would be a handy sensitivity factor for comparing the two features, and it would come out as -2.0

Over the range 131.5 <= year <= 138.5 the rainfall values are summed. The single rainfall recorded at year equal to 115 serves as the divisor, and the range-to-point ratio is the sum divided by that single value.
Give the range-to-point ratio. 5.05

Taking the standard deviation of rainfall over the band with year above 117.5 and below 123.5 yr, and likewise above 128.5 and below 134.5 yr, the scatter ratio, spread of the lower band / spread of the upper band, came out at 0.91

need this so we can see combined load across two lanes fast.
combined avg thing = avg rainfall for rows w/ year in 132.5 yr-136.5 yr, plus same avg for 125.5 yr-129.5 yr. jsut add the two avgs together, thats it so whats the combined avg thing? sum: 1.6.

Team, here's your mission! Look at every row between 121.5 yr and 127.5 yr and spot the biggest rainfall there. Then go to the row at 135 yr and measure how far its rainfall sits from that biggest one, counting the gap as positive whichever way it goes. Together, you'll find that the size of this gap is 0.43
